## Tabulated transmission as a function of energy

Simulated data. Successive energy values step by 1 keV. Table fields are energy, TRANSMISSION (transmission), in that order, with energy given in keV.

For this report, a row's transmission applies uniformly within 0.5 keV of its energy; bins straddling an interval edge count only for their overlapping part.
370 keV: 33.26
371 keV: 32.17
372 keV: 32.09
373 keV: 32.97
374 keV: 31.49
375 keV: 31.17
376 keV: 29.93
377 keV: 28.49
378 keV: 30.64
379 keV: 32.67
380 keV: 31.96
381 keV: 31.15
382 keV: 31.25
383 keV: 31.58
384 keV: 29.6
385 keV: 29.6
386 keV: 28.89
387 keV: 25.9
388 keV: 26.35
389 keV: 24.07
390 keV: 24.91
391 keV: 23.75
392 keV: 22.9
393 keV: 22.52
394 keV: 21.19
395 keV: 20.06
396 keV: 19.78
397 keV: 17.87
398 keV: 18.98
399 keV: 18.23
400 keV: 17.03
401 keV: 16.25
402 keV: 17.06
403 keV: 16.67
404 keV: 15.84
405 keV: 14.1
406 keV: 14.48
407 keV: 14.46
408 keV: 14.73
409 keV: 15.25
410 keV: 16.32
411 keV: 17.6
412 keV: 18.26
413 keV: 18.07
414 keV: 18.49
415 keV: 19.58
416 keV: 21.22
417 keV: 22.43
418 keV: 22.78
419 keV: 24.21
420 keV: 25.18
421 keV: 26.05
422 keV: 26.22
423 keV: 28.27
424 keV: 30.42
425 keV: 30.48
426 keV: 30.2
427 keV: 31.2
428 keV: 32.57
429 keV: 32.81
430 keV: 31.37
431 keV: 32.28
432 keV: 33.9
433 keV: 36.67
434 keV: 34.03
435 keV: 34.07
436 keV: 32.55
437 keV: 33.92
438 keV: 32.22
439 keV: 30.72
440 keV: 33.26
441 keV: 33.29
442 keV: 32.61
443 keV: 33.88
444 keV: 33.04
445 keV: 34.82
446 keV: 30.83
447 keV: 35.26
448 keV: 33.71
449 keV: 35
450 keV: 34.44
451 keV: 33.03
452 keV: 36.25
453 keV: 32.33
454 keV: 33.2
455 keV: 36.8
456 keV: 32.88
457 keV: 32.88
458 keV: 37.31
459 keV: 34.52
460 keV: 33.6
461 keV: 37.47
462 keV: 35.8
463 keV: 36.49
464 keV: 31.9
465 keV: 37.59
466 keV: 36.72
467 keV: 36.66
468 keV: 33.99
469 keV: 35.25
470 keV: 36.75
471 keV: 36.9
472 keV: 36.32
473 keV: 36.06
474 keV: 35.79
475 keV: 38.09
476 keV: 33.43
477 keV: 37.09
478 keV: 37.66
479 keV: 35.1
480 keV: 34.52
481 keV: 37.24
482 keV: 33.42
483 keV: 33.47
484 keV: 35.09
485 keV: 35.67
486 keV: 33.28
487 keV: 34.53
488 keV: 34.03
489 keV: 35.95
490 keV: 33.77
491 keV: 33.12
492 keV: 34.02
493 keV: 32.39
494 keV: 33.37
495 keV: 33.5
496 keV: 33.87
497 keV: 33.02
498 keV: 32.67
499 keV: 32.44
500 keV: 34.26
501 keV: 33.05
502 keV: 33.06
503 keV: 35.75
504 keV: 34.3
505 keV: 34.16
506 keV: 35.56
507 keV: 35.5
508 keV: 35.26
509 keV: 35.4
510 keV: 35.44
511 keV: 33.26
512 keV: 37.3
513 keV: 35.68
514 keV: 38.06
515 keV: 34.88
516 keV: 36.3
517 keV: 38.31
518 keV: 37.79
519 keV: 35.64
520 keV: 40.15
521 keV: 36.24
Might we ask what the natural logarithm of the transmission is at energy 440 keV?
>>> 3.50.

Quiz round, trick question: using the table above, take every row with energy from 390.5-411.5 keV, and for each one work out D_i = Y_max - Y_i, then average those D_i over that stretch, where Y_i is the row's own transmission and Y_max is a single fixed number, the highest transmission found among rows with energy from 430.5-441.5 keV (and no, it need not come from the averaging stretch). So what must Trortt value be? 18.8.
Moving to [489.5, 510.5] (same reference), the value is 2.7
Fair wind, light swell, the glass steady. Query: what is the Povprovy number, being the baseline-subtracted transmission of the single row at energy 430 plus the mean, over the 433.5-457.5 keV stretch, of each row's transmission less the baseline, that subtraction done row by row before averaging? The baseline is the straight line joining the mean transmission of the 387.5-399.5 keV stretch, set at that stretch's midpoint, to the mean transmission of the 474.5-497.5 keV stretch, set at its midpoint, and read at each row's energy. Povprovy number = 9.2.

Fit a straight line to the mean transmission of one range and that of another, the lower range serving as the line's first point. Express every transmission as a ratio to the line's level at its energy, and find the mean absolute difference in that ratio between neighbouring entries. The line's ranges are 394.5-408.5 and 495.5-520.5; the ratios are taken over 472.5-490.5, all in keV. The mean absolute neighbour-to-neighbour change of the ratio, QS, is 0.061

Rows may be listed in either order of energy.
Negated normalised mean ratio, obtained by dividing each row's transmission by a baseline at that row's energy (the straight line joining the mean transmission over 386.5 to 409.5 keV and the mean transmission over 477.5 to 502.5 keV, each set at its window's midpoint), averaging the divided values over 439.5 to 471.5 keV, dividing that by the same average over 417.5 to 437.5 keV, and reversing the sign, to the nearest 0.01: -0.96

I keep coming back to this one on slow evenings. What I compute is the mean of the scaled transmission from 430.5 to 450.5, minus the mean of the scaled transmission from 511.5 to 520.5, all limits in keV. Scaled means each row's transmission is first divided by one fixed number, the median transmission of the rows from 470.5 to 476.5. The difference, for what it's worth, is -0.10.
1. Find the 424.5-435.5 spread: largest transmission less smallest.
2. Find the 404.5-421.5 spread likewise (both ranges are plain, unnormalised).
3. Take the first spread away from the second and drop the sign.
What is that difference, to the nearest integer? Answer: 5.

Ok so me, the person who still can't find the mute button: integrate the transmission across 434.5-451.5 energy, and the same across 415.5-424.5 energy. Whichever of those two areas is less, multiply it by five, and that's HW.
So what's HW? 1134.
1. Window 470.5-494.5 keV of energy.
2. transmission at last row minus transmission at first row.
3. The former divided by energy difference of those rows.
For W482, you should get -0.15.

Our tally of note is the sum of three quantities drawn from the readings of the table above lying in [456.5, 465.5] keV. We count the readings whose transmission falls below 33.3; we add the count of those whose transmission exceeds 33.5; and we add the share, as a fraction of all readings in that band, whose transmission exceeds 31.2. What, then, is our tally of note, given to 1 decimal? 10.0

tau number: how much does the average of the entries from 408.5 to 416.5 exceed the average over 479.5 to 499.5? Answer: -16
